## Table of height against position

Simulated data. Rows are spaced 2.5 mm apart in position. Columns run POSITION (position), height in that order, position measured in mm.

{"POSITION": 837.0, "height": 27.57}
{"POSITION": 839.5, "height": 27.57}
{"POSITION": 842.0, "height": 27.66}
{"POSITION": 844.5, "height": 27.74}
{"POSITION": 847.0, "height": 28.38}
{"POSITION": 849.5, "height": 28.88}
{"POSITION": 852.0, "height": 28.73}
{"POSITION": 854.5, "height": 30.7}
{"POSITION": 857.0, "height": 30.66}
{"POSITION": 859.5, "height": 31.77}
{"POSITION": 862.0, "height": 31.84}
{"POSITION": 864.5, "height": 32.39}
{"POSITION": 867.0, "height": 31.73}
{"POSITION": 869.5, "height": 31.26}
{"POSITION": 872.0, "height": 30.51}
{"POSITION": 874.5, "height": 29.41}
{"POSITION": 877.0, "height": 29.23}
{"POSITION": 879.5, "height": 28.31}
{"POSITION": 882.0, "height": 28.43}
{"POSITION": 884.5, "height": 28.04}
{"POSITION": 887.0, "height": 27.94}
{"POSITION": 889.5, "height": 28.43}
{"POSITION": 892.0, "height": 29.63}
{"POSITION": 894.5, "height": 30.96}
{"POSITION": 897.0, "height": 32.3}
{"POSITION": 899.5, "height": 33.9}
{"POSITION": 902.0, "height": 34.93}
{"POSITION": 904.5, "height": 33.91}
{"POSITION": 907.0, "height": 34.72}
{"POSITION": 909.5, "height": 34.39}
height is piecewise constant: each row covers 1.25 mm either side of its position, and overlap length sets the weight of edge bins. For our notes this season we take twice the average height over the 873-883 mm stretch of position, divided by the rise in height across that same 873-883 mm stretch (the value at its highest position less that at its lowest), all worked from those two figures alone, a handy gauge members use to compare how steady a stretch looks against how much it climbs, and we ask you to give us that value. -59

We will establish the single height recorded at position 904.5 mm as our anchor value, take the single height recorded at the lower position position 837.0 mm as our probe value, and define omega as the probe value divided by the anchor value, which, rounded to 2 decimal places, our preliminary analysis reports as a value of 0.81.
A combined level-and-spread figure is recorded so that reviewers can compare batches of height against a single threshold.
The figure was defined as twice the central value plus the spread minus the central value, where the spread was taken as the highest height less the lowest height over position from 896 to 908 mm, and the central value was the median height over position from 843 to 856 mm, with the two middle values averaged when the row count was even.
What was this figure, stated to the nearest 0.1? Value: 31.4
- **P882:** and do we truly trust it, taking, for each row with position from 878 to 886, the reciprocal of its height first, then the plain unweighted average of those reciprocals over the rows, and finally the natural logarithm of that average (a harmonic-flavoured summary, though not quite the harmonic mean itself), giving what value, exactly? -3.34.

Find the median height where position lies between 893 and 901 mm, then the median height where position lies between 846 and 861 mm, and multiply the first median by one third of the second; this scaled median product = 321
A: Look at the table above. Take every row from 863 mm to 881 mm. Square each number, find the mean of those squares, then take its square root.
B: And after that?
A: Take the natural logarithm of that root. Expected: 3.42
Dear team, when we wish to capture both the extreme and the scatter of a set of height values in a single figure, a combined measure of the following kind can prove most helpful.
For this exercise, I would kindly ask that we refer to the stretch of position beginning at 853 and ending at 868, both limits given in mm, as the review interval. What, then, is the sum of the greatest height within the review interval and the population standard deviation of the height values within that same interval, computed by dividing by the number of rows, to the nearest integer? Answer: 33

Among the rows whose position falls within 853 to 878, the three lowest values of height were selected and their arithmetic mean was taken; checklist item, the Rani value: 29.72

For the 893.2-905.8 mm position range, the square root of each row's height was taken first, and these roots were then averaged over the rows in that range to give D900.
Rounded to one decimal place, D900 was 5.8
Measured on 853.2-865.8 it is 5.6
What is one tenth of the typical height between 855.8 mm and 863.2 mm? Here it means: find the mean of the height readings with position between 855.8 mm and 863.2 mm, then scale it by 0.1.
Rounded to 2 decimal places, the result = 3.14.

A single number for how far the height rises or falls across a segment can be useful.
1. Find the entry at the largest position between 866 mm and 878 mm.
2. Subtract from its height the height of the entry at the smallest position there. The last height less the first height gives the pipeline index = -2.5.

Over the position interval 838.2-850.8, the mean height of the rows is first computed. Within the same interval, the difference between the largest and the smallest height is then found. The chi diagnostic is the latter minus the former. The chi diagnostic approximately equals -26.7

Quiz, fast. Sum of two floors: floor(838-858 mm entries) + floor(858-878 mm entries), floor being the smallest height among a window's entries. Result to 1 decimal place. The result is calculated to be 56.8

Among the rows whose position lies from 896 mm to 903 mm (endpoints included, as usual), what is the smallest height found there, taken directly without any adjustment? 32.3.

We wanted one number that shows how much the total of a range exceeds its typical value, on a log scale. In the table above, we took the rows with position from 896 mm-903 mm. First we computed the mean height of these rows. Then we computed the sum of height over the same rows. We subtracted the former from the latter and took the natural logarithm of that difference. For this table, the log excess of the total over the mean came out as 4.21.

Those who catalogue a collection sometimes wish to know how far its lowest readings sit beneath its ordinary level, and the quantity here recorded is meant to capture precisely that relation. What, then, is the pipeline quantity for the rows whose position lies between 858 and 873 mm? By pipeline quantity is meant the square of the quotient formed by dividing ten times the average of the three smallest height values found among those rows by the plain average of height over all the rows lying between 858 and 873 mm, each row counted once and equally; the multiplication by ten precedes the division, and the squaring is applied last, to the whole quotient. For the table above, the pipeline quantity 97.4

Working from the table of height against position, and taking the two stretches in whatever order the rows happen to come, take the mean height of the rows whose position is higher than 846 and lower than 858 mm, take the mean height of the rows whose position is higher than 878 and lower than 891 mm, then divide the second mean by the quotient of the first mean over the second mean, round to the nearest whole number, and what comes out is 27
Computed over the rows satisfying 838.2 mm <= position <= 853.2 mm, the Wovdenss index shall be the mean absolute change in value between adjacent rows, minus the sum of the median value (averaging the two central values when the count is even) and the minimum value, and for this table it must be -55.3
